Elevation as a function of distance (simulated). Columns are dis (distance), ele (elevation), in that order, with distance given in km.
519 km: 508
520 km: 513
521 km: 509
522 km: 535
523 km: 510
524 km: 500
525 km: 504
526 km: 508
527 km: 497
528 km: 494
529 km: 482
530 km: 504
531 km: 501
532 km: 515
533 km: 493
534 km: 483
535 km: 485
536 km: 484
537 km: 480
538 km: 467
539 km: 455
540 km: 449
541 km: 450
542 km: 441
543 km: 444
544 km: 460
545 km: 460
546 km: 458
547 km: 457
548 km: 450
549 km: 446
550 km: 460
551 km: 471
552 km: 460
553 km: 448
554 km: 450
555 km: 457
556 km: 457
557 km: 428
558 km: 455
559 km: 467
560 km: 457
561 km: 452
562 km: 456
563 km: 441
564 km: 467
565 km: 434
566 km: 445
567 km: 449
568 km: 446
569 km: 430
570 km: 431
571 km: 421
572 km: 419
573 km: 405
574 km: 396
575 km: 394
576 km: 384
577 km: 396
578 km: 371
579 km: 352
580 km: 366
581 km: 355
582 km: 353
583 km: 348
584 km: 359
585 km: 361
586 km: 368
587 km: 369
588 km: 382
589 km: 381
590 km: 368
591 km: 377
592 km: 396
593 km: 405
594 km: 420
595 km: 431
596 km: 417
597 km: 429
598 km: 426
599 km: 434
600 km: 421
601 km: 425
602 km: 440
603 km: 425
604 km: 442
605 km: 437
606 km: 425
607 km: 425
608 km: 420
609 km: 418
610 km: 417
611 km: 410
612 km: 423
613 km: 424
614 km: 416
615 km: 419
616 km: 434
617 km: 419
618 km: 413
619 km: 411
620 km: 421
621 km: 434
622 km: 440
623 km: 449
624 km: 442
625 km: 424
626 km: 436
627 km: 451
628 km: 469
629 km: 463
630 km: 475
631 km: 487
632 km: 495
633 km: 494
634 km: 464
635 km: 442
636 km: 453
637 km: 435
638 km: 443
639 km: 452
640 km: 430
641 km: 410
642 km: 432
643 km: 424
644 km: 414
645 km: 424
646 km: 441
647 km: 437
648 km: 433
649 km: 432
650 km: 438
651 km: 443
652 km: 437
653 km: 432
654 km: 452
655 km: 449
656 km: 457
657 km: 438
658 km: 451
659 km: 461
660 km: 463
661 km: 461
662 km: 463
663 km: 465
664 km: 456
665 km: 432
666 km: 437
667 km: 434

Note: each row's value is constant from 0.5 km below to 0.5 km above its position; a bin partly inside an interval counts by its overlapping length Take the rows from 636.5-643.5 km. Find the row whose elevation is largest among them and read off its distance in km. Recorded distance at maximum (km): 639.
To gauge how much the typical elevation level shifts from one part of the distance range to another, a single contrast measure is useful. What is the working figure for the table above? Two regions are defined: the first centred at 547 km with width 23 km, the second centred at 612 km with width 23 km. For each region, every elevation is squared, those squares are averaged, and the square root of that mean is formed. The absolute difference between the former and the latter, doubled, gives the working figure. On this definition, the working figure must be 61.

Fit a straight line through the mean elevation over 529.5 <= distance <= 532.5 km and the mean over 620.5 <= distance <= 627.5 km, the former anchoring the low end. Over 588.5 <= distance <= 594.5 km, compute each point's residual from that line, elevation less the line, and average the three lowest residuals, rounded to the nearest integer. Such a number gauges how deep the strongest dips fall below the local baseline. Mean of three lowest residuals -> -89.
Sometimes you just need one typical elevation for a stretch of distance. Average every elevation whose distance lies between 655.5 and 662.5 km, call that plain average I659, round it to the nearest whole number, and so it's 456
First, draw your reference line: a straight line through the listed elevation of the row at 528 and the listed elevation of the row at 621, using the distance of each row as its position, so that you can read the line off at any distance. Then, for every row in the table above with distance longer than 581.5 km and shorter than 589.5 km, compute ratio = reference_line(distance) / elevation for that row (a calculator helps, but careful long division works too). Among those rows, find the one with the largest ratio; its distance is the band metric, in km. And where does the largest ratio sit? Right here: 583 km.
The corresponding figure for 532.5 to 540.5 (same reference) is 540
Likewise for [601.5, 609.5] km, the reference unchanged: 609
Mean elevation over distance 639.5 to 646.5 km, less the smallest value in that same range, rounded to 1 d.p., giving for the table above 15.0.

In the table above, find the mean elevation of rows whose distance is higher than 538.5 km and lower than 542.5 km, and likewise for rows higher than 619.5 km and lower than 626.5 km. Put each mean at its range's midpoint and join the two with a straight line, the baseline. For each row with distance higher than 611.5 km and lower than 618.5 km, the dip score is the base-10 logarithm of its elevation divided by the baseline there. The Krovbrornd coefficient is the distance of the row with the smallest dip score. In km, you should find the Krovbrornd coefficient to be 618 km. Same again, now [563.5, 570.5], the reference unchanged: 569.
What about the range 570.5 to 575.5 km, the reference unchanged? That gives 575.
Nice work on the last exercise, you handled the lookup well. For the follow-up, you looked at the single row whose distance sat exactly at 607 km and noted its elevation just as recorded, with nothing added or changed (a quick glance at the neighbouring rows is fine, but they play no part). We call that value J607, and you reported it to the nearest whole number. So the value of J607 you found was 425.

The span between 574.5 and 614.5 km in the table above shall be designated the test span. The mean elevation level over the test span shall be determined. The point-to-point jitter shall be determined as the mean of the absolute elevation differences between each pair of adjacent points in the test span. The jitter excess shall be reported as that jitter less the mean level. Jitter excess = -391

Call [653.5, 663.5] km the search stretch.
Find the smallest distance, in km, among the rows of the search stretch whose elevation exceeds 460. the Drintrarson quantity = 659 km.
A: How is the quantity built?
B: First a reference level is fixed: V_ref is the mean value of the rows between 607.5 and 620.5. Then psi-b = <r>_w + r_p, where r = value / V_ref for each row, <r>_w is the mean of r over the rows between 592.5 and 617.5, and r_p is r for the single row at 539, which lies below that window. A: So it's 2.10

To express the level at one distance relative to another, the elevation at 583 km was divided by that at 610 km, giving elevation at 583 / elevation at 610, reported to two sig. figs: 0.83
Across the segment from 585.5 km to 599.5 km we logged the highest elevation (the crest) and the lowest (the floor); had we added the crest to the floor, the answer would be 802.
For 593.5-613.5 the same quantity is 852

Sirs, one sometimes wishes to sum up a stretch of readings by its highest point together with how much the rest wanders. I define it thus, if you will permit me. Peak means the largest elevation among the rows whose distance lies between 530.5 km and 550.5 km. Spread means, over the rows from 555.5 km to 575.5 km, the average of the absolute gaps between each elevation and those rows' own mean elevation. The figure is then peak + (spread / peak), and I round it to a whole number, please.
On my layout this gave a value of 515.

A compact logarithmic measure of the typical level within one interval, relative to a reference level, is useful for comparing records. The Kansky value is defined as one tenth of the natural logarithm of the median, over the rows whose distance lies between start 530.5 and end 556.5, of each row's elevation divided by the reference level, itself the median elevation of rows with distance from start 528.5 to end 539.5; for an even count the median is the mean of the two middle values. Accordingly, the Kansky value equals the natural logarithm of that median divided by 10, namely -0.005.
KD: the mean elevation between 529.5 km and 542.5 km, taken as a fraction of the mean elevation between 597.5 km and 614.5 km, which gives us 1.12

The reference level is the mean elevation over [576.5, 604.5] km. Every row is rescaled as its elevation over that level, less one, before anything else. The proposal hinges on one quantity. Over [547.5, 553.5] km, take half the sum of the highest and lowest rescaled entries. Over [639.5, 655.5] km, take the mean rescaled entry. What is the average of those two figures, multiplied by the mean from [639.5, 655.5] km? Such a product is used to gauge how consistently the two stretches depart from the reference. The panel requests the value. 0.013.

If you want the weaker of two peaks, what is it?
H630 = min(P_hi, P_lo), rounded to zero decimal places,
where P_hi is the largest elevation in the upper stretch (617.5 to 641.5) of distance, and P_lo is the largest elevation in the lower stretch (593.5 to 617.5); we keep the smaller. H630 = 442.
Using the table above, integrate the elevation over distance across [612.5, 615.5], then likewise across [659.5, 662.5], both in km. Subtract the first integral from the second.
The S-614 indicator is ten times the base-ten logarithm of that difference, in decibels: 21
